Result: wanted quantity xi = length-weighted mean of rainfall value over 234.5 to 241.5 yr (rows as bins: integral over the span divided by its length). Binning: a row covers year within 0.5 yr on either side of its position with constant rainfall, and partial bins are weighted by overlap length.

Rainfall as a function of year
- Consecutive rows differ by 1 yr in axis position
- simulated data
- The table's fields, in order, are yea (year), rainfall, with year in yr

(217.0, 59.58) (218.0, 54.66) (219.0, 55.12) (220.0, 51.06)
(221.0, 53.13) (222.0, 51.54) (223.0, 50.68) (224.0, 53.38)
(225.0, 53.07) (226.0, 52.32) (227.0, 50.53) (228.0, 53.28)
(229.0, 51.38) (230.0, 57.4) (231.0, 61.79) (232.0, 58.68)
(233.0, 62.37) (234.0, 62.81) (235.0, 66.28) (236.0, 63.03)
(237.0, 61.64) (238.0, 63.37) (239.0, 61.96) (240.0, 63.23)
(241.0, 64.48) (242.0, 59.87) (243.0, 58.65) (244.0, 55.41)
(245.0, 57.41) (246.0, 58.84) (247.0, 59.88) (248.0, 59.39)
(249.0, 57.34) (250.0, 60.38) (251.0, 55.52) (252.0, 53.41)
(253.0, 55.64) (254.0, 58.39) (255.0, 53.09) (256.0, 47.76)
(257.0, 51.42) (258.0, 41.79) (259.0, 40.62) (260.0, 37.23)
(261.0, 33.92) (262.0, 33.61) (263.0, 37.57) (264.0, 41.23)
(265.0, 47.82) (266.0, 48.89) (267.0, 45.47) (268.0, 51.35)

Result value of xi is 63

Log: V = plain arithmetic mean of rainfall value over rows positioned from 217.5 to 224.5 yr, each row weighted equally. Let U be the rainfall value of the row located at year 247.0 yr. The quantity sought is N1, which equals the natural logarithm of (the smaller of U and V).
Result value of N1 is 3.97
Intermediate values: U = 59.88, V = 53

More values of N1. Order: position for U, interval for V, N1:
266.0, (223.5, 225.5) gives 3.89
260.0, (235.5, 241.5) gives 3.62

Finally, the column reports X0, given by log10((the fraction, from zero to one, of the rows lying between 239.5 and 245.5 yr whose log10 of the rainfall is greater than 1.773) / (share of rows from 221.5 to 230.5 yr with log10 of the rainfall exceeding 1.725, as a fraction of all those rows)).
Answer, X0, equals 0.2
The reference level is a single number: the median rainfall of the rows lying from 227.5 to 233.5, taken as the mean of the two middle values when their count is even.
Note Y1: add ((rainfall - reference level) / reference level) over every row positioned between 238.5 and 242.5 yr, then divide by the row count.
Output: 0.07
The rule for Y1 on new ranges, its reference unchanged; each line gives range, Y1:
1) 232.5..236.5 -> 0.10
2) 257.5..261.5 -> -0.34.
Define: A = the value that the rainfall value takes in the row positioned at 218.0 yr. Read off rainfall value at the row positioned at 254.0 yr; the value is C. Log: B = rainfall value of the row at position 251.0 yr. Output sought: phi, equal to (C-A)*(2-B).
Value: -200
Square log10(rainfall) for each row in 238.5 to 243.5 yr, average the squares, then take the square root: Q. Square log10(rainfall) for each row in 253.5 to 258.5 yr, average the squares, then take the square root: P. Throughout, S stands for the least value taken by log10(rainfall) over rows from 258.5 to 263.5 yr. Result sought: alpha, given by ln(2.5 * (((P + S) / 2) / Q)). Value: 0.81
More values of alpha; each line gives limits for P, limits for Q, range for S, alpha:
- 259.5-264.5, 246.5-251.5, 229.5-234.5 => 0.85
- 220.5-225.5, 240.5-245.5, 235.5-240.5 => 0.91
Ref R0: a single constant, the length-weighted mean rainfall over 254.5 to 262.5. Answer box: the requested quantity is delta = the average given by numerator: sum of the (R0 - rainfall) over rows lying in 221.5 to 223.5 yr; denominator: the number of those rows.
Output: -8.7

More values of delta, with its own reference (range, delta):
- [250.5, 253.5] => -12.4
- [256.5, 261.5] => 1.4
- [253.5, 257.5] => -10.2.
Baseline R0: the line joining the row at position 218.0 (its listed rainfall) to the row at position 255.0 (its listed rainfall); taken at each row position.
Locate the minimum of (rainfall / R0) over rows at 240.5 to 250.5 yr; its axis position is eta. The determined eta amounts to 244.0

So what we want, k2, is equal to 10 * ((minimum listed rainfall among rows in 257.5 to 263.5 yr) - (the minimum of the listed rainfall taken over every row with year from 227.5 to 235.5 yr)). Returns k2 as -178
